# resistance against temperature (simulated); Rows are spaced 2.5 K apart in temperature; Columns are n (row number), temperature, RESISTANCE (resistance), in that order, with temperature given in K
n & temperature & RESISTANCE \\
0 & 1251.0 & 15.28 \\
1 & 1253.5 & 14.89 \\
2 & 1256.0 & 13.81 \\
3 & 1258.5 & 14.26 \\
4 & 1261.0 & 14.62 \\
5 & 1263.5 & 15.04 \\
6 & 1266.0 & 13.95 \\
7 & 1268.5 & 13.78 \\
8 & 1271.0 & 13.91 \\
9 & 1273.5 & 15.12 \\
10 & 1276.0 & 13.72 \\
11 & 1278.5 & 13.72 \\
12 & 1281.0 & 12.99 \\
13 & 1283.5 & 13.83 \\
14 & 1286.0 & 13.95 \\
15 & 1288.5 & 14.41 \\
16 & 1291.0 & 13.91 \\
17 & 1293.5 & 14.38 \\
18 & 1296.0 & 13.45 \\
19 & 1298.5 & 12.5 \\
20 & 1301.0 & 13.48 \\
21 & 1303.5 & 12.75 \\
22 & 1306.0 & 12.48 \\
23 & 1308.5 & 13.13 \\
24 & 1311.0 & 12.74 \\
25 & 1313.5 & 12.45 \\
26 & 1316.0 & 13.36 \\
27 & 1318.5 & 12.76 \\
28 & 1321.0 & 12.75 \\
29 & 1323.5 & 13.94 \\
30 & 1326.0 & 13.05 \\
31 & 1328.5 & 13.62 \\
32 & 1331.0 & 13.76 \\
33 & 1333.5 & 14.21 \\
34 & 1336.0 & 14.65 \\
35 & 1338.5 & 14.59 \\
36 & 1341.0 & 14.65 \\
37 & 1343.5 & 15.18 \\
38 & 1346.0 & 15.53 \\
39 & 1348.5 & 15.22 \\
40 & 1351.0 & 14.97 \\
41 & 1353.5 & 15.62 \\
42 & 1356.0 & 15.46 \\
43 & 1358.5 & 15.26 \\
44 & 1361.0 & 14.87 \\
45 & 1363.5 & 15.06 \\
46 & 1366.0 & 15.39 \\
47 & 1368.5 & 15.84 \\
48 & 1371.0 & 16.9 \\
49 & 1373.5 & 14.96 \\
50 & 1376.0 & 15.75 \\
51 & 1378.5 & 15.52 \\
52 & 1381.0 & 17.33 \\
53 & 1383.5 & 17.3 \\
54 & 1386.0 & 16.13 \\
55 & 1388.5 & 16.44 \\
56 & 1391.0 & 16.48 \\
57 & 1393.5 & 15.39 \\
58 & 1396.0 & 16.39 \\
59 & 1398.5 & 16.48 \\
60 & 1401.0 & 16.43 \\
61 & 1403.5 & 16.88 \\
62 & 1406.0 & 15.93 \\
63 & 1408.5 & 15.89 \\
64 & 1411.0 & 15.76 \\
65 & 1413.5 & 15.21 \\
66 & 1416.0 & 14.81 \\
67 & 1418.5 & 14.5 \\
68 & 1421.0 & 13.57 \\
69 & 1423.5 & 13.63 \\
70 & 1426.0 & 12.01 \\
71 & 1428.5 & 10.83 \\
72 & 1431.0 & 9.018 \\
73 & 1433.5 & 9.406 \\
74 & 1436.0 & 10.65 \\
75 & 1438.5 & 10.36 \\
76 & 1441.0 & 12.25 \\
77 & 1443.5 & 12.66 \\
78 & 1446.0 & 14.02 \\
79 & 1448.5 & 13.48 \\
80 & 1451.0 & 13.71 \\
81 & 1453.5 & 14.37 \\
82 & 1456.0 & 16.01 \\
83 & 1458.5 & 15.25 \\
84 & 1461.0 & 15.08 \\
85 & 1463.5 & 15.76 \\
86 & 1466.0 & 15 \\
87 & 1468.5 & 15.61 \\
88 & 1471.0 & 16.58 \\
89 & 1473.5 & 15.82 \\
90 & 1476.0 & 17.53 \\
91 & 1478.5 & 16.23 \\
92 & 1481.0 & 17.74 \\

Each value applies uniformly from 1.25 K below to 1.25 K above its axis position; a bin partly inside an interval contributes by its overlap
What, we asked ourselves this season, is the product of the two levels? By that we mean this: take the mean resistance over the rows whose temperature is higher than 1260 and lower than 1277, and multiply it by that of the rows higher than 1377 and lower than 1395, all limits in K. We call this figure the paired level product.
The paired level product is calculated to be 234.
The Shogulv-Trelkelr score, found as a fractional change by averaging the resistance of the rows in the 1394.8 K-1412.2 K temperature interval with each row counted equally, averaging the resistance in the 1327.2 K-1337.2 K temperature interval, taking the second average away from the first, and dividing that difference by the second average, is 0.16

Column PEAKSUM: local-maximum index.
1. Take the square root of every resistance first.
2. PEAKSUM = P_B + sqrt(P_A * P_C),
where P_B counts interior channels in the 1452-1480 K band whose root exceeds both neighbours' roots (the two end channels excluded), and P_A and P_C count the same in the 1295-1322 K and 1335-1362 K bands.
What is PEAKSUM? 6.4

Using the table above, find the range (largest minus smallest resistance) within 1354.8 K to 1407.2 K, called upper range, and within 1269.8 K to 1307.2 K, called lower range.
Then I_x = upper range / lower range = 0.93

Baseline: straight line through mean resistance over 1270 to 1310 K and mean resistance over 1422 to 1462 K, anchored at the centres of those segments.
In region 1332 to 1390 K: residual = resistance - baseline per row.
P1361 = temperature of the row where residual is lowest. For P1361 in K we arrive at 1333.5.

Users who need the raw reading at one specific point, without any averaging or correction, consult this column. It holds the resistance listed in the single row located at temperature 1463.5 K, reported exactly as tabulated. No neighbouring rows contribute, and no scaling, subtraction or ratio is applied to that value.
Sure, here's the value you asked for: 15.76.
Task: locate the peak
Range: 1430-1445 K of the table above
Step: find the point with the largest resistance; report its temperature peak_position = 1443.5 K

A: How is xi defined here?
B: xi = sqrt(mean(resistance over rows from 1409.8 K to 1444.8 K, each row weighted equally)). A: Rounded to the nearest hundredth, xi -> 3.53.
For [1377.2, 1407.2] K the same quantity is 4.05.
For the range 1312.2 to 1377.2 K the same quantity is 3.82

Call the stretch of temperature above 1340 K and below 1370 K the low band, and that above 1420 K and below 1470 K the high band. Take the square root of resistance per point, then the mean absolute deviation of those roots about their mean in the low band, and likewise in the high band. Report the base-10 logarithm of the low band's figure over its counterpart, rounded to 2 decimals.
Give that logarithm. -0.88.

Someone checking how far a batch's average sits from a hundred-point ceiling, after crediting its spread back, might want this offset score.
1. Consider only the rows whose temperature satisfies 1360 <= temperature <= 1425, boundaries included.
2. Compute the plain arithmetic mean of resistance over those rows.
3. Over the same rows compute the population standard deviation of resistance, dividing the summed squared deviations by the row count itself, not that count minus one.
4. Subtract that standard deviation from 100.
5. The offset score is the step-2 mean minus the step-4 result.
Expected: -83.3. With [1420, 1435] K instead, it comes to -86.8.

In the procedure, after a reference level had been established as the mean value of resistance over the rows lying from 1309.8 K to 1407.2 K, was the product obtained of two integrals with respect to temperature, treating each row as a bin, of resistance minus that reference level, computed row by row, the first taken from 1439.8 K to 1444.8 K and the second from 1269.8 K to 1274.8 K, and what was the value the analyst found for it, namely 39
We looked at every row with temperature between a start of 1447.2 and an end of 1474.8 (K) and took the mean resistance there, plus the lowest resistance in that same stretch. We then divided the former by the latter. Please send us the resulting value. 1.12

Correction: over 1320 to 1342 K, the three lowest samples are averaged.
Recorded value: 13.1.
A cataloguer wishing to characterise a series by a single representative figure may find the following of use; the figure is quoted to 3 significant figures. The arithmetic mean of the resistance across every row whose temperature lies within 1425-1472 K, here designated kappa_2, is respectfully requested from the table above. 13.3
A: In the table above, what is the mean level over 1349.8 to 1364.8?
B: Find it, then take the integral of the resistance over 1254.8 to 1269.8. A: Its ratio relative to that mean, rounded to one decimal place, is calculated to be 14.0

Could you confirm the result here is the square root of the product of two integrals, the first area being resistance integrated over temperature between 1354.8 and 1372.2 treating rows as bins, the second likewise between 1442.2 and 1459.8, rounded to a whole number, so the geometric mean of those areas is 260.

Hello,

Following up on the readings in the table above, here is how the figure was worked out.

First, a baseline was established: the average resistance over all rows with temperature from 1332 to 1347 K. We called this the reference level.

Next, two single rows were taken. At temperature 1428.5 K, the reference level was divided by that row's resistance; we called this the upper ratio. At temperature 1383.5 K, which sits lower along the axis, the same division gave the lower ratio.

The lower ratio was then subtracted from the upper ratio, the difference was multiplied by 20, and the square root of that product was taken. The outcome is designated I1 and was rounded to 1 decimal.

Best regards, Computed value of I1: 3.2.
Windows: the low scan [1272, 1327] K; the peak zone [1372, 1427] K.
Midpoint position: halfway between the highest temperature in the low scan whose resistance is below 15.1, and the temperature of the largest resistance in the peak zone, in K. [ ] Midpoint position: 1353.5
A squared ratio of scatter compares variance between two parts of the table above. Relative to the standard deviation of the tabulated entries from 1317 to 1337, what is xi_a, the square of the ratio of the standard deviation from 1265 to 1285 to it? 0.7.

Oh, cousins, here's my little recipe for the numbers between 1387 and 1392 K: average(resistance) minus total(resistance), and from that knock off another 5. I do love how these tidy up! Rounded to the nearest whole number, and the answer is -21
